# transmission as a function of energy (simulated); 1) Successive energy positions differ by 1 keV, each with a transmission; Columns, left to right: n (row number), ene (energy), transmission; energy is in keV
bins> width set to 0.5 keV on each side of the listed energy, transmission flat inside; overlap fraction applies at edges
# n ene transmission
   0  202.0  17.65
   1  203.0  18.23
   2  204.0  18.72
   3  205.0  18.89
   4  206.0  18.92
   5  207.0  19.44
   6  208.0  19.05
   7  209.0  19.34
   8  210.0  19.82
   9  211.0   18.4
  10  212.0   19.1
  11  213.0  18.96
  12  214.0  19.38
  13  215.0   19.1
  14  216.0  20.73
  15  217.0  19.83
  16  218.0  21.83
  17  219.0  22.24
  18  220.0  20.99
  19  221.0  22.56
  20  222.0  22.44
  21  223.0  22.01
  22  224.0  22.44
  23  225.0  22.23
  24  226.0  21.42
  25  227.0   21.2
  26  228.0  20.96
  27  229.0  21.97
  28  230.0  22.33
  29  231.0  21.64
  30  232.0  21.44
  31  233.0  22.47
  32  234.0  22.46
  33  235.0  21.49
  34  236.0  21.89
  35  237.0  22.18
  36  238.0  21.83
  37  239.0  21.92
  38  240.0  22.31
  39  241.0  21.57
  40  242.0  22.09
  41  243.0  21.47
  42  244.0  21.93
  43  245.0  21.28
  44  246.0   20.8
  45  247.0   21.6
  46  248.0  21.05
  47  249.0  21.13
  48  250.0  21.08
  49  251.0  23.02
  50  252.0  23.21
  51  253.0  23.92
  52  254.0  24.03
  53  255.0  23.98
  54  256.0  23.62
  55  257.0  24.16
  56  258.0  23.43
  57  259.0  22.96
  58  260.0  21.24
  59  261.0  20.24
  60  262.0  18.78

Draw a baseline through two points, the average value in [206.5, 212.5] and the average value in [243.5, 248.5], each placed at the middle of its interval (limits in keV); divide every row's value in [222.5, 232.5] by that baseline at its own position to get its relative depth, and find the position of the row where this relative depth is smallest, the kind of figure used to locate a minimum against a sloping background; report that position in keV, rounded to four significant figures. 228.0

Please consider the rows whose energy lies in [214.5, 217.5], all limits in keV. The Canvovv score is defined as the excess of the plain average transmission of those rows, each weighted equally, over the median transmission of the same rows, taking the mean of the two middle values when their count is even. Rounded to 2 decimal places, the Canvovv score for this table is 0.06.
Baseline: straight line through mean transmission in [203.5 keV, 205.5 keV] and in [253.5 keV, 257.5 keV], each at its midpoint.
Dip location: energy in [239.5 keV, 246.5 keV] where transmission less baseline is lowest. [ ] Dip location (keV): 246.0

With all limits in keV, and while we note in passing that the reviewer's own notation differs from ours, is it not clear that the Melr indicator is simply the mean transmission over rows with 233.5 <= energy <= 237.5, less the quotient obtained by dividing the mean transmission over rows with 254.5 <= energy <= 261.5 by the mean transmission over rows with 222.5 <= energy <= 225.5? 21.0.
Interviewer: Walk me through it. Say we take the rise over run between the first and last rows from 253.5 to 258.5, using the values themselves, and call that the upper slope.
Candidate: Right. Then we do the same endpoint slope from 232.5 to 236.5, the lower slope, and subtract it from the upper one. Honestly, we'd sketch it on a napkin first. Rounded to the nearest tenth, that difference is 0.0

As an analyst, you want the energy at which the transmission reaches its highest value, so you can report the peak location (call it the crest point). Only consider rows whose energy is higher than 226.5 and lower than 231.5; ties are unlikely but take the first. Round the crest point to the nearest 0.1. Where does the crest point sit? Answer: 230.0 keV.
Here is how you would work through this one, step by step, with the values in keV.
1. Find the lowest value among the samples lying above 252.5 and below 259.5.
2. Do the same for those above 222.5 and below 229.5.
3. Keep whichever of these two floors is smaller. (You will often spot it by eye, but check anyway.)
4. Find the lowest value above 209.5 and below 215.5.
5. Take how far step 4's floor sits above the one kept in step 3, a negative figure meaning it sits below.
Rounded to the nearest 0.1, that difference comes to -2.6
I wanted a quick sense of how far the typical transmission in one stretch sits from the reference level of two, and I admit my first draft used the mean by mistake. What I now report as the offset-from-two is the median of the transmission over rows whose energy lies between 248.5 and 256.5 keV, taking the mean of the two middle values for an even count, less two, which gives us 21.4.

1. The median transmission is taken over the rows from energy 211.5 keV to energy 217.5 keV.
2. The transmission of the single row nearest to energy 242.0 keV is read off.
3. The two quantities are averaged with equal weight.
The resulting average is 20.7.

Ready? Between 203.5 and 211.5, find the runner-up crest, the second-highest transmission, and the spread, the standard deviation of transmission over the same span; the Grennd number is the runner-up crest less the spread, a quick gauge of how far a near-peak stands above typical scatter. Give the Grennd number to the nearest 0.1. 19.0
